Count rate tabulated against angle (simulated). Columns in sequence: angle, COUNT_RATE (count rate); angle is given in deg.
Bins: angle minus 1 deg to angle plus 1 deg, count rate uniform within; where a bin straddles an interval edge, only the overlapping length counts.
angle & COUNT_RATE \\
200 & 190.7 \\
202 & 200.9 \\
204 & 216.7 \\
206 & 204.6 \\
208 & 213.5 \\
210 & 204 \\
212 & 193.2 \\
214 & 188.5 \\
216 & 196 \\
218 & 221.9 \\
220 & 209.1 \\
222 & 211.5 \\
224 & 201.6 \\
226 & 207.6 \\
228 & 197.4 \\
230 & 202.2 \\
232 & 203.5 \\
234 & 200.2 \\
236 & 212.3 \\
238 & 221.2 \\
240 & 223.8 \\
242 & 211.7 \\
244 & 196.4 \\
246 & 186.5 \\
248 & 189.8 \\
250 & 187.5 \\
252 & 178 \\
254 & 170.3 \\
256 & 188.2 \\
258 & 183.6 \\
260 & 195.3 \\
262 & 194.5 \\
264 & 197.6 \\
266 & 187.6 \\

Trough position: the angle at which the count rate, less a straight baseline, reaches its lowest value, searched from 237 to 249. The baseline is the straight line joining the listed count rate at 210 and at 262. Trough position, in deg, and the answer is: 246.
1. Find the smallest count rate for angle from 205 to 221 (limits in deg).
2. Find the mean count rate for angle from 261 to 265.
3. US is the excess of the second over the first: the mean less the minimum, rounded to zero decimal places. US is 8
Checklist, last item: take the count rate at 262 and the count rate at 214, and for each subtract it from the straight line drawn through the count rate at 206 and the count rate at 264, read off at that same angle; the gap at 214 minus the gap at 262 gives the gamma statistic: 12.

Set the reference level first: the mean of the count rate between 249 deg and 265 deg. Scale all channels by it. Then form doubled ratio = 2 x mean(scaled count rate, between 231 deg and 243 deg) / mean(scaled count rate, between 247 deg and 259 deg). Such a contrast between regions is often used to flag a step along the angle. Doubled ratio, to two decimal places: 2.32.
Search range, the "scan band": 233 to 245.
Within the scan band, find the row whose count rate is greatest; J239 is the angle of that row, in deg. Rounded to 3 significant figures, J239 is 240 deg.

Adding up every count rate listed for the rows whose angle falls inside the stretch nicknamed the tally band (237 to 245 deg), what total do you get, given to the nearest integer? 853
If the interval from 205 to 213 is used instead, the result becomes 815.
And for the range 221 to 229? 818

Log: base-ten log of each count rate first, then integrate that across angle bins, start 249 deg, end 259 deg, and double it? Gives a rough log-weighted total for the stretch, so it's 45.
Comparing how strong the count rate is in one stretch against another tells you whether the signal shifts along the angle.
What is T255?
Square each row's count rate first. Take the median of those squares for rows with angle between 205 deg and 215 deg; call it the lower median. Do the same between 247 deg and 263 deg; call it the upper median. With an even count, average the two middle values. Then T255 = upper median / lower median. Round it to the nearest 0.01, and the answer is 0.85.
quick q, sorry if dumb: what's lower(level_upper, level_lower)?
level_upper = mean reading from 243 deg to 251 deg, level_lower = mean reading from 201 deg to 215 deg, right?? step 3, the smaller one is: 190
